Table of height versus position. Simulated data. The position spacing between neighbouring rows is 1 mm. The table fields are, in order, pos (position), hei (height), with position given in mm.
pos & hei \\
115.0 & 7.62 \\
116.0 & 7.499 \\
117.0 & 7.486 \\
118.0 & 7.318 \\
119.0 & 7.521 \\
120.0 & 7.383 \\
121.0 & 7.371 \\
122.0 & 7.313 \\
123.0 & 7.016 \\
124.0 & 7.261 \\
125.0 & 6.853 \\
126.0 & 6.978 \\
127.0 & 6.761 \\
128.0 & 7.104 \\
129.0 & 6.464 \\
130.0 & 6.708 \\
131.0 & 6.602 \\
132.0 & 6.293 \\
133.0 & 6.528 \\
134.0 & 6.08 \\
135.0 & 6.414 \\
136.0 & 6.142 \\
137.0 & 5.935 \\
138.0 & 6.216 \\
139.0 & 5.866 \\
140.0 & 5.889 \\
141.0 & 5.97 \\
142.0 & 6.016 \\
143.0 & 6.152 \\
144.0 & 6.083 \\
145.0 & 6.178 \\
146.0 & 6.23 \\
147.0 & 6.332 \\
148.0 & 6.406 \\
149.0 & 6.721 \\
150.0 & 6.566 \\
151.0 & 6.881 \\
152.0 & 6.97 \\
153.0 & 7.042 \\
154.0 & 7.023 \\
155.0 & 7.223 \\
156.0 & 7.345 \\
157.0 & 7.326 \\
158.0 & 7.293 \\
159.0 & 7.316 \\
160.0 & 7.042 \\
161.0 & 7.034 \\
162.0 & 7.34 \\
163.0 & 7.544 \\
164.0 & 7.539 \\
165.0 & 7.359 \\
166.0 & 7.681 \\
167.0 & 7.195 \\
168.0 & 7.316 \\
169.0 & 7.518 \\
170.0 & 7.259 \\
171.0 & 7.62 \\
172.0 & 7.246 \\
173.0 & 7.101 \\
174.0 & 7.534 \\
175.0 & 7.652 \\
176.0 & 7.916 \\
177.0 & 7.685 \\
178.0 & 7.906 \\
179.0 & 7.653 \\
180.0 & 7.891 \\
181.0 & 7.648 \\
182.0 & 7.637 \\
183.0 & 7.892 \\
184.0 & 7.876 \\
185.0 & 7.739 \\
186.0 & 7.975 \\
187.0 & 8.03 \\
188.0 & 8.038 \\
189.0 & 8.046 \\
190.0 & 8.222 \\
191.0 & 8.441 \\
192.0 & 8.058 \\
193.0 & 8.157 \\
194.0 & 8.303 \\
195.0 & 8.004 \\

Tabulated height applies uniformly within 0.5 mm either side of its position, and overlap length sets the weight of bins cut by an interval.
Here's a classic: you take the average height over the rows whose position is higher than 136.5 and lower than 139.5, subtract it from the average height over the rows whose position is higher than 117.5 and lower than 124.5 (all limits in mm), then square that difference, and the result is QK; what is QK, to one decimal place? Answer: 1.7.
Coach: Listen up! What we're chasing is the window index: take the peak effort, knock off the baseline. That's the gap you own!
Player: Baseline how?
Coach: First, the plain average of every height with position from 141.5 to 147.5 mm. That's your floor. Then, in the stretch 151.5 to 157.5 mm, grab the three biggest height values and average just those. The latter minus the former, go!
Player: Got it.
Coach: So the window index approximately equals 1.13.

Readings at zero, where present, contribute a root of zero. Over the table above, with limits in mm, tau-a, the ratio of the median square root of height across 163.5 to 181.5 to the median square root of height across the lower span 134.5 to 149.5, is 1.11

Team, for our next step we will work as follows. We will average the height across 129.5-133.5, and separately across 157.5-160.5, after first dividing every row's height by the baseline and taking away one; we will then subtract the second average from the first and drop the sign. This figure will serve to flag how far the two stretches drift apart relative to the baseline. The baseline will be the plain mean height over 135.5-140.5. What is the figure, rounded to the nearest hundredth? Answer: 0.11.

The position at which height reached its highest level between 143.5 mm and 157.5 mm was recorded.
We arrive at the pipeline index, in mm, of 156.0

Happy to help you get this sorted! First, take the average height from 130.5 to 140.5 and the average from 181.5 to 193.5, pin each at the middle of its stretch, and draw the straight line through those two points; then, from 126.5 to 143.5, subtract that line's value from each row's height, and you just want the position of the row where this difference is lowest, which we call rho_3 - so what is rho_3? 140.0 mm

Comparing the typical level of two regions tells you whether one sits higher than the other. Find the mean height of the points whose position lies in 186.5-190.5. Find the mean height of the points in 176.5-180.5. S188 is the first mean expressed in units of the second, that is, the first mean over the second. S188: 1.04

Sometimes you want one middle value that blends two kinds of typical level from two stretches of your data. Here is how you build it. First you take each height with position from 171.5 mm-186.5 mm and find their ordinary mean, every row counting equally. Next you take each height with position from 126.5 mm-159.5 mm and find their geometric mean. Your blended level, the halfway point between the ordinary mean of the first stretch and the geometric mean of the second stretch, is 7.11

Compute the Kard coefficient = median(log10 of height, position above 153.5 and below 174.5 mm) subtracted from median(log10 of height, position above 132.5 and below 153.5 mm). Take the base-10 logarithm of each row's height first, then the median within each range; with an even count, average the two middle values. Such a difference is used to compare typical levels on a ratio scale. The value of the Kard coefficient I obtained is -0.07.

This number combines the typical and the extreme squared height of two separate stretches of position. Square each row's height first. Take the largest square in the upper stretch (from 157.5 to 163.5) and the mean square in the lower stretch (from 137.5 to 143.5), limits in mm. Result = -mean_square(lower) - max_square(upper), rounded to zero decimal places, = -93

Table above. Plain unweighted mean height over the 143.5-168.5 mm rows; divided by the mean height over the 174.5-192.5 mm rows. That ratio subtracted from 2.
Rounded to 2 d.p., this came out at 1.11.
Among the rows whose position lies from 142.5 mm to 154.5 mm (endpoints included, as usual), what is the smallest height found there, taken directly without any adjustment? 6.083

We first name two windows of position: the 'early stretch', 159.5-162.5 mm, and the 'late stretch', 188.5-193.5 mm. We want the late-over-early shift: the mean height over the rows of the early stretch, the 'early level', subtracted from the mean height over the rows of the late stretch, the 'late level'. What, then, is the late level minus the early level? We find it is 1.0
